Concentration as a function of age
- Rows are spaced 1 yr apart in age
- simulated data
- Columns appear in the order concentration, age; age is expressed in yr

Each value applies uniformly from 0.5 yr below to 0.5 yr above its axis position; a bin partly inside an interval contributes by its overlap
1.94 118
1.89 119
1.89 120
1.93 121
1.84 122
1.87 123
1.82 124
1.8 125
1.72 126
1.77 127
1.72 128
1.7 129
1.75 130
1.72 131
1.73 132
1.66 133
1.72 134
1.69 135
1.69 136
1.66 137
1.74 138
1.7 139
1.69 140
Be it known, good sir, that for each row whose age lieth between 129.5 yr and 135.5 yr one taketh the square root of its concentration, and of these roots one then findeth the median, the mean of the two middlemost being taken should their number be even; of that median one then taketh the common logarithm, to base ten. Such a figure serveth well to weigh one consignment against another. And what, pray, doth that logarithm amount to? 0.118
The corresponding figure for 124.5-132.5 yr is 0.118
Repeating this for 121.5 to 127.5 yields 0.129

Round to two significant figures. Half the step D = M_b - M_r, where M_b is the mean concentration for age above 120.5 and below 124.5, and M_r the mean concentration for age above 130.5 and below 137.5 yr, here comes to 0.085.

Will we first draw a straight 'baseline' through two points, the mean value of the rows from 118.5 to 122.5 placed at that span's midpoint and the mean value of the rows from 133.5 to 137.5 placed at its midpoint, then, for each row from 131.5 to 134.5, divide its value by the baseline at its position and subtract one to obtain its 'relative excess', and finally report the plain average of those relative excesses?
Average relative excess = -0.011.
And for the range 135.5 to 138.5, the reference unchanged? 0.016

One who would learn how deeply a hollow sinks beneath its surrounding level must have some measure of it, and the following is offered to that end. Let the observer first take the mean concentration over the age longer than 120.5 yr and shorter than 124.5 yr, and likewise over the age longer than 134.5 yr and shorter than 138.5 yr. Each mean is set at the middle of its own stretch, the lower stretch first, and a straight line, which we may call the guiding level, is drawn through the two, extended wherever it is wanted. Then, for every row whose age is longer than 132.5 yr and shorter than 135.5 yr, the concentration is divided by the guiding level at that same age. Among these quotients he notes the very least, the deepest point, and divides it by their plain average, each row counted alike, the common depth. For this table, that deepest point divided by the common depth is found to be 0.975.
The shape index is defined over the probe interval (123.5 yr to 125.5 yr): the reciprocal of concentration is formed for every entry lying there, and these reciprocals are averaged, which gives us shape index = 0.553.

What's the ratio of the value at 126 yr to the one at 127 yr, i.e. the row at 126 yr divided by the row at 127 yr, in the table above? 0.97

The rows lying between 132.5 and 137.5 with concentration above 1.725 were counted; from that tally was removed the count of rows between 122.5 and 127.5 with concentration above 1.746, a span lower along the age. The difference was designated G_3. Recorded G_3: -4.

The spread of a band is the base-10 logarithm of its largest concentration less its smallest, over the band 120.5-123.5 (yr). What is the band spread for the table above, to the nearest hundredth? -1.05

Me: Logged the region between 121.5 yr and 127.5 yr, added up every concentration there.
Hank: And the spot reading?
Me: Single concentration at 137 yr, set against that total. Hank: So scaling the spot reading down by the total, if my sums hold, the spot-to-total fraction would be 0.15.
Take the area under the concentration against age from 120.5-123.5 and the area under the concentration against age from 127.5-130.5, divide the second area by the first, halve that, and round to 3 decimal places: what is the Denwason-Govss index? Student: 0.458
